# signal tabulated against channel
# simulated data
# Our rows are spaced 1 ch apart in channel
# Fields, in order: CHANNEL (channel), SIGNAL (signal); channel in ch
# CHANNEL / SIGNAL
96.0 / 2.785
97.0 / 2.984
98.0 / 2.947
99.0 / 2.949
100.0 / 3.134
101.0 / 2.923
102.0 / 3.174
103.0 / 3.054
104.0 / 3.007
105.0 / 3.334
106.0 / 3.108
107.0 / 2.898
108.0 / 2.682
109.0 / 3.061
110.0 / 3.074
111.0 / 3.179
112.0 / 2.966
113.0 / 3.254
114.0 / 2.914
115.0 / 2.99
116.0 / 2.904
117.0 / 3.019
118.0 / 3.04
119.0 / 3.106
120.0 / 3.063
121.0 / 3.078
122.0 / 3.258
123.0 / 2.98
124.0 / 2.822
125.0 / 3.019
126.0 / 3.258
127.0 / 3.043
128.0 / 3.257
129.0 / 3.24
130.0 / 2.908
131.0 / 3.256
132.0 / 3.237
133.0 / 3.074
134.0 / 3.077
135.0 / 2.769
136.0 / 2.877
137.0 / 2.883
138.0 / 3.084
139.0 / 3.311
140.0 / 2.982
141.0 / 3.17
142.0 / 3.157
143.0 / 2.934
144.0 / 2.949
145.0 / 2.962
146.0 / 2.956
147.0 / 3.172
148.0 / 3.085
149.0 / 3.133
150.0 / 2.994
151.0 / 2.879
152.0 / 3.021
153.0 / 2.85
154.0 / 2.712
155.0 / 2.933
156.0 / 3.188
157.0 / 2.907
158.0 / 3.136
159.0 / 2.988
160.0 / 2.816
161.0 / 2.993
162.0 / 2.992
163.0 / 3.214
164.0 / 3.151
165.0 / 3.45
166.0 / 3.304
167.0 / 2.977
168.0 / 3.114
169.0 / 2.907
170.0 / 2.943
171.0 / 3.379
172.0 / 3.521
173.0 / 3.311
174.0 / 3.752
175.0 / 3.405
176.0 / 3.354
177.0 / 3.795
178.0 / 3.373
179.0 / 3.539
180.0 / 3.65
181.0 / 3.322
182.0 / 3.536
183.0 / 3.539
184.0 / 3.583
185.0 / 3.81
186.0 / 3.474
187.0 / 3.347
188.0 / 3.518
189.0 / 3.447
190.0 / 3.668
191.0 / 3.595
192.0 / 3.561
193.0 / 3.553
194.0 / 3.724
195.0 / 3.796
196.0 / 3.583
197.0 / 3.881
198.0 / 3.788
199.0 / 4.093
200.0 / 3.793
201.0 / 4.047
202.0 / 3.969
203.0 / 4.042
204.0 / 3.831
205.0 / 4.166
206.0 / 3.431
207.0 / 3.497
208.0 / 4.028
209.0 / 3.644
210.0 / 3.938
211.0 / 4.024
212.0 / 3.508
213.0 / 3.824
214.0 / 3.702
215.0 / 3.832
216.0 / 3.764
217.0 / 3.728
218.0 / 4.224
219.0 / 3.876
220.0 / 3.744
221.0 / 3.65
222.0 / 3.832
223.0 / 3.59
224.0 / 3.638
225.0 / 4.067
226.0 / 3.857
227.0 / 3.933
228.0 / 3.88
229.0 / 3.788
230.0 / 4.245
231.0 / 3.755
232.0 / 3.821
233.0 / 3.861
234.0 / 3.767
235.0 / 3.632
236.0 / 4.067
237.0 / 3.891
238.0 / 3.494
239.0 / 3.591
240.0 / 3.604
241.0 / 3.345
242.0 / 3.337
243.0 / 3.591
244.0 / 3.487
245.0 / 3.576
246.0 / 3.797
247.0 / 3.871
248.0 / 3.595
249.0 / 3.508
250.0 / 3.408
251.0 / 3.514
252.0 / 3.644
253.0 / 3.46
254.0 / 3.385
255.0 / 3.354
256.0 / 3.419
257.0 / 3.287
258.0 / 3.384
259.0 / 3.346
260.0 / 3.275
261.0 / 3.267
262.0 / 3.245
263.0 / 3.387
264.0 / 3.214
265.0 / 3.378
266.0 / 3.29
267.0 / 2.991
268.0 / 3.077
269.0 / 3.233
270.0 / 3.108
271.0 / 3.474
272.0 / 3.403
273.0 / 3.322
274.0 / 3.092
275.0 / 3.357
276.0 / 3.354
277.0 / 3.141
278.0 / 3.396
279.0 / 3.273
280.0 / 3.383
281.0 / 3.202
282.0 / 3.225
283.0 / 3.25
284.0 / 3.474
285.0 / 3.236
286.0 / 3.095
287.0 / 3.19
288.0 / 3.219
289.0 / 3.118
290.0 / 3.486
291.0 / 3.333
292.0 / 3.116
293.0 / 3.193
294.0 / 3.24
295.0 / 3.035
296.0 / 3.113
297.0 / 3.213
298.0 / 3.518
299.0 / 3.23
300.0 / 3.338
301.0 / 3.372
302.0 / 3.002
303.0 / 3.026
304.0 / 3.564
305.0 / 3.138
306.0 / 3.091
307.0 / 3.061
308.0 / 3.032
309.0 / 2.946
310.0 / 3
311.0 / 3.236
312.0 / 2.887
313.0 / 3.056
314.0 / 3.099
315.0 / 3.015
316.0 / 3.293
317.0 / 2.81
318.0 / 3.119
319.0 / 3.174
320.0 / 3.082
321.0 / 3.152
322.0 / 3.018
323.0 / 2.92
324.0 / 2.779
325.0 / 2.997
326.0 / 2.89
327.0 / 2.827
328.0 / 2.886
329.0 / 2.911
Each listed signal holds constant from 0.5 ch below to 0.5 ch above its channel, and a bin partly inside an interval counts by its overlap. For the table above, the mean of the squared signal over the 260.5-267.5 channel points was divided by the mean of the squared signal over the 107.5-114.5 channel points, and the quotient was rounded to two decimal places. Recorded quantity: 1.16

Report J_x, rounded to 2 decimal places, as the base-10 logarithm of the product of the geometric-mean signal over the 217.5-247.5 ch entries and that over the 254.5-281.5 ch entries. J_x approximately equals 1.09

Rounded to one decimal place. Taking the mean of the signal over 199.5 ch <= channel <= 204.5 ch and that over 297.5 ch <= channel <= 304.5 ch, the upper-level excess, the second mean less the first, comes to -0.6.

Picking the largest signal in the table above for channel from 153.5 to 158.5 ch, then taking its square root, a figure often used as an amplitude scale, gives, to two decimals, 1.79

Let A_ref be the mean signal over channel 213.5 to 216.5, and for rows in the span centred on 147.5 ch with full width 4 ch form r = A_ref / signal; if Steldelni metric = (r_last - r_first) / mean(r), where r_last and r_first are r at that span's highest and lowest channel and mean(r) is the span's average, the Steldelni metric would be -0.06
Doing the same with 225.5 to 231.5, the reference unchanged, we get 0.03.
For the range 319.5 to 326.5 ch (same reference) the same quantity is 0.06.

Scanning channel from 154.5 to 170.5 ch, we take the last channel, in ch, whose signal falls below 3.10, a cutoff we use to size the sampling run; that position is 170.0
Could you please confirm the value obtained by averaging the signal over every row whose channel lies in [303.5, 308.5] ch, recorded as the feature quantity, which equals 3.2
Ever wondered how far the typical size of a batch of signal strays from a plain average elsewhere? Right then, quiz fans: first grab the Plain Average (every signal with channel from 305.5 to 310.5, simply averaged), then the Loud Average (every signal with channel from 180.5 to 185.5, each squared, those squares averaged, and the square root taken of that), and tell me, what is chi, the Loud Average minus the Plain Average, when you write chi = 0.54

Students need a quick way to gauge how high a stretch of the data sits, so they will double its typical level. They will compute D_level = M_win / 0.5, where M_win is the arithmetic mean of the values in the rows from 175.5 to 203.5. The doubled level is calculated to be 7.3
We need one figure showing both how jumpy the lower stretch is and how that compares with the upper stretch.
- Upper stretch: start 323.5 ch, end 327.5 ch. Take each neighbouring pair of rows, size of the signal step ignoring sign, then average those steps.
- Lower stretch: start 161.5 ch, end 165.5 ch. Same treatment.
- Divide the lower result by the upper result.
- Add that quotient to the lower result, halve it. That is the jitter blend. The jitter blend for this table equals 0.85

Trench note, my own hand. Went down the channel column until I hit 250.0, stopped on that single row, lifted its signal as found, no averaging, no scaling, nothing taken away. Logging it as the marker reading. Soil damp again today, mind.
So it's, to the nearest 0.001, 3.408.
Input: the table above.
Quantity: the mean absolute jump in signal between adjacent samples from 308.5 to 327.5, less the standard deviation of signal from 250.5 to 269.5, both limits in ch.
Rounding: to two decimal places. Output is 0.02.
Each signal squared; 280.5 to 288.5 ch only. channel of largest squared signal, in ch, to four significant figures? 284.0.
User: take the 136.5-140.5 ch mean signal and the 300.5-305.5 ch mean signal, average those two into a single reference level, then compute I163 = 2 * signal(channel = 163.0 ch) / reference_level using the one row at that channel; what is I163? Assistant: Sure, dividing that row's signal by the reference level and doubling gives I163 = 2.05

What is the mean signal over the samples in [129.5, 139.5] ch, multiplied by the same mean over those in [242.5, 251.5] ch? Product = 11.0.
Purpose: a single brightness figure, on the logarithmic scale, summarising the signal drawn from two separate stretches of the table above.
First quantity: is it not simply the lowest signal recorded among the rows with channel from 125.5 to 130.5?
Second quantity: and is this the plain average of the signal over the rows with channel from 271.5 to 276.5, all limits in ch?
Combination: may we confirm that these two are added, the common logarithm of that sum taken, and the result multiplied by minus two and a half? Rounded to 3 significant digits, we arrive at -1.98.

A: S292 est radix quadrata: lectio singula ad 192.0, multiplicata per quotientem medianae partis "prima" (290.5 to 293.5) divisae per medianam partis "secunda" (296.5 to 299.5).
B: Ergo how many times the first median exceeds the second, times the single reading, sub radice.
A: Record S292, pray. 1.88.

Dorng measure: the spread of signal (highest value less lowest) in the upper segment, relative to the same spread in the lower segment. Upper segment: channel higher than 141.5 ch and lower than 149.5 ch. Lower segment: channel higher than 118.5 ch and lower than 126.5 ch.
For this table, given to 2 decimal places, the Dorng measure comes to 0.55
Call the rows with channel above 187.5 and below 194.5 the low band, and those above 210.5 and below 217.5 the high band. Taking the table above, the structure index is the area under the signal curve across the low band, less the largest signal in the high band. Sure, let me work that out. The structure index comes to 21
